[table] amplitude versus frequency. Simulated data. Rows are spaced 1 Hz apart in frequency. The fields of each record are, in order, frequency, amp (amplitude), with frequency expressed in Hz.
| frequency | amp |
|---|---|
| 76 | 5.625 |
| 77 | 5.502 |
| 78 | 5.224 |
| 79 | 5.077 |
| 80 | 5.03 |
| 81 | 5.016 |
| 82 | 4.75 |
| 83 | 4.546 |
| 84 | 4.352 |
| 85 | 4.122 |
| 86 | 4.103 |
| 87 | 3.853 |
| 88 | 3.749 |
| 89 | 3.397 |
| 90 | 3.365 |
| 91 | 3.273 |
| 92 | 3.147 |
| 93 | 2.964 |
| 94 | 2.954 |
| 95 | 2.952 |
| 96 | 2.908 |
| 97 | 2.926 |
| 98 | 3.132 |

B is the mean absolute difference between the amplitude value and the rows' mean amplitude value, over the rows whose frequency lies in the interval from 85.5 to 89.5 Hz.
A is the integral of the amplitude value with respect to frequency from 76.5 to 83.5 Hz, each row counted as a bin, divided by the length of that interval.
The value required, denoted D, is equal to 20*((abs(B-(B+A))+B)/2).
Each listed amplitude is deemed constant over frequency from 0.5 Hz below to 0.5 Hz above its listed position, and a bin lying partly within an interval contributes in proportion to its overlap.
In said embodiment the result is 52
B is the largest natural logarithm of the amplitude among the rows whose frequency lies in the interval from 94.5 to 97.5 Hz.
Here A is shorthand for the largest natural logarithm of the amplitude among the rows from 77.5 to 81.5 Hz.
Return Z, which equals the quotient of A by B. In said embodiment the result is 1.53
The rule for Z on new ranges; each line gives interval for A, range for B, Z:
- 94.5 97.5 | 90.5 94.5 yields 0.91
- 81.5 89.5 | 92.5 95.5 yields 1.43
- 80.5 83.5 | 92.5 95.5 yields 1.48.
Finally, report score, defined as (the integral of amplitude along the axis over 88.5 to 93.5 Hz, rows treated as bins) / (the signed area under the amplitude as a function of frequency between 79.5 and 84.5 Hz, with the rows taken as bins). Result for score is 0.7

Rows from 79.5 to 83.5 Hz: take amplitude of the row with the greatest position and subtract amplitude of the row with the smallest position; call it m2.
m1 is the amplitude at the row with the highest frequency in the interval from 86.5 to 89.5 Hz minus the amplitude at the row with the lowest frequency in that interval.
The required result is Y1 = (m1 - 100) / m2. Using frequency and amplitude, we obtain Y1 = 208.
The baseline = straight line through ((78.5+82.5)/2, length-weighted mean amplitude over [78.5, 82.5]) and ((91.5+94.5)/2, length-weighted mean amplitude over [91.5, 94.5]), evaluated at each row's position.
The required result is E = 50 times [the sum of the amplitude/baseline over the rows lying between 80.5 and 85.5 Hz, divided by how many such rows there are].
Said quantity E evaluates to 49.7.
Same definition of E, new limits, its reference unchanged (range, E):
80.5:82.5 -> 50.7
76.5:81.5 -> 49.7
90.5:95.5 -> 50.7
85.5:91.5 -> 48.6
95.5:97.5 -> 59.0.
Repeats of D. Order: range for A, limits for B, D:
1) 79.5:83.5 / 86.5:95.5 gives 51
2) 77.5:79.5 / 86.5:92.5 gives 54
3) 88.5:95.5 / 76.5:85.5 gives 35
